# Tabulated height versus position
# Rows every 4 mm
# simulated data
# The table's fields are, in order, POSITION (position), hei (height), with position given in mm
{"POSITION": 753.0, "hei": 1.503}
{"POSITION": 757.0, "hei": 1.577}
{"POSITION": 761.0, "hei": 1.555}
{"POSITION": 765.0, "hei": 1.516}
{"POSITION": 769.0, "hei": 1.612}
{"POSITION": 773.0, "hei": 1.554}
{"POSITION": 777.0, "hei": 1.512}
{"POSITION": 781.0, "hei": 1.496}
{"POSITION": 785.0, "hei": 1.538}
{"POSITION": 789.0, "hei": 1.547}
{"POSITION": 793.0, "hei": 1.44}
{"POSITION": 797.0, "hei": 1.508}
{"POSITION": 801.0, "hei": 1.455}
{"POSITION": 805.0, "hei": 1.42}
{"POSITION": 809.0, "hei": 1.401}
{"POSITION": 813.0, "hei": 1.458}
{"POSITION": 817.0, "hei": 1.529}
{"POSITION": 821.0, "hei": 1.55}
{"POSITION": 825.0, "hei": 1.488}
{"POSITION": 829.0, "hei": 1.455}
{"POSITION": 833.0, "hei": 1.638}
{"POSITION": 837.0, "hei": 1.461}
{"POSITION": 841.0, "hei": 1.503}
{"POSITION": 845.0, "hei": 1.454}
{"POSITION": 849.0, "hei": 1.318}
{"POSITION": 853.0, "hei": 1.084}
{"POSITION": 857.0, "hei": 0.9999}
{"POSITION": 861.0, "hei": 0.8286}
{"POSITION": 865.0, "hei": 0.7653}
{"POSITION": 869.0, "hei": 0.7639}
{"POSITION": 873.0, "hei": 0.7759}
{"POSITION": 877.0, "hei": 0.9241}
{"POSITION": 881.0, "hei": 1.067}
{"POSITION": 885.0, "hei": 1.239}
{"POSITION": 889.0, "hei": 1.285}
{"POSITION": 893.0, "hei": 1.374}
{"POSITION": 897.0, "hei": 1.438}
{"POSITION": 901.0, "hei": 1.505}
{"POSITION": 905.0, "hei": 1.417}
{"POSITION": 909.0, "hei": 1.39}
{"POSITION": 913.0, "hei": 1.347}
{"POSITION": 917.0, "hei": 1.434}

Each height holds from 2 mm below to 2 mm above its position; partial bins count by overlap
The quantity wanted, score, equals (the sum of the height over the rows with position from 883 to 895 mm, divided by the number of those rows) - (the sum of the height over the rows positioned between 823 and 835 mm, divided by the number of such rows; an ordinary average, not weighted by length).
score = -0.2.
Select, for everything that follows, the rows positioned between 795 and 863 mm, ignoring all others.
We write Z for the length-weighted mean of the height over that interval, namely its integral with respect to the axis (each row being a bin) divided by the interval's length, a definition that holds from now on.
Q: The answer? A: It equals 1.39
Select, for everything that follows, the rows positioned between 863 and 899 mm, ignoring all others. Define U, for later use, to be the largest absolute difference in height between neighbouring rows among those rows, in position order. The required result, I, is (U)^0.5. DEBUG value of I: 0.41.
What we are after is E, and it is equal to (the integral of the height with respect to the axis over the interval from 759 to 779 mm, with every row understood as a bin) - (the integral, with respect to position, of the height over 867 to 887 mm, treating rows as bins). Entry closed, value 12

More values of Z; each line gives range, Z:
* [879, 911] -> 1.34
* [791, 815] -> 1.45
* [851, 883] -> 0.90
